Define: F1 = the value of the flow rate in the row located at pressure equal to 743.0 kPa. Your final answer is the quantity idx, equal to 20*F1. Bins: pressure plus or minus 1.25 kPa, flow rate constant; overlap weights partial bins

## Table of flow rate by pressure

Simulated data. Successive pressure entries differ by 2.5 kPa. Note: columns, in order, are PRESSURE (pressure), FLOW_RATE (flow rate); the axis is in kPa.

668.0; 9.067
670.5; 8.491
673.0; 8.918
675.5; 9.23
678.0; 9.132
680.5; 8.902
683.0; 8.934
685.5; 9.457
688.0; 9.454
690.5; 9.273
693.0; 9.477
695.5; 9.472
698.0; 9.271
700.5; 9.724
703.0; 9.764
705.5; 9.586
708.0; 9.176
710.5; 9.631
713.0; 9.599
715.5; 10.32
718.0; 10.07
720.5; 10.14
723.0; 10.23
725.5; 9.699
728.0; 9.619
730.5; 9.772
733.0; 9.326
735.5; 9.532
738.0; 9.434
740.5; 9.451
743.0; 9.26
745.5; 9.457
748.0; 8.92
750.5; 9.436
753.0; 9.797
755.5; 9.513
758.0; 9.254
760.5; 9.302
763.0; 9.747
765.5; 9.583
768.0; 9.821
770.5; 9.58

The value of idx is 185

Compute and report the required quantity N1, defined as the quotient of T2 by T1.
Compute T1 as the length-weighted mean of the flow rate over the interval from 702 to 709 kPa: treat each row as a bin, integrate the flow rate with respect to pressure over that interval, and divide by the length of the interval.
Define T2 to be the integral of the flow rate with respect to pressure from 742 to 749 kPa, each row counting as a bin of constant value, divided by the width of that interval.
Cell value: 0.969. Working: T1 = 9.5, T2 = 9.22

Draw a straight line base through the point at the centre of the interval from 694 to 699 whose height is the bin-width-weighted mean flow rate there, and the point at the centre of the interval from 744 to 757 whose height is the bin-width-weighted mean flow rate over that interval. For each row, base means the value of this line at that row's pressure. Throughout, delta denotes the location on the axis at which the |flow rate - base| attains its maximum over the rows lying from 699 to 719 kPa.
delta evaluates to 715.5 kPa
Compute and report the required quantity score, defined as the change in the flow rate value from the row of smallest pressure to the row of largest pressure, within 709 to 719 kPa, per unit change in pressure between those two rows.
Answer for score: 0.06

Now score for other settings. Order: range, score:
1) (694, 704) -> 0.04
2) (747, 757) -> 0.08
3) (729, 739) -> -0.05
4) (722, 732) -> -0.06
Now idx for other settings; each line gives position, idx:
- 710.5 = 193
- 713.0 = 192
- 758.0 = 185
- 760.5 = 186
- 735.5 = 191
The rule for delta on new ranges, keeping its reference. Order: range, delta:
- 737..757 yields 748.0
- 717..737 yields 723.0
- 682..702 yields 683.0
